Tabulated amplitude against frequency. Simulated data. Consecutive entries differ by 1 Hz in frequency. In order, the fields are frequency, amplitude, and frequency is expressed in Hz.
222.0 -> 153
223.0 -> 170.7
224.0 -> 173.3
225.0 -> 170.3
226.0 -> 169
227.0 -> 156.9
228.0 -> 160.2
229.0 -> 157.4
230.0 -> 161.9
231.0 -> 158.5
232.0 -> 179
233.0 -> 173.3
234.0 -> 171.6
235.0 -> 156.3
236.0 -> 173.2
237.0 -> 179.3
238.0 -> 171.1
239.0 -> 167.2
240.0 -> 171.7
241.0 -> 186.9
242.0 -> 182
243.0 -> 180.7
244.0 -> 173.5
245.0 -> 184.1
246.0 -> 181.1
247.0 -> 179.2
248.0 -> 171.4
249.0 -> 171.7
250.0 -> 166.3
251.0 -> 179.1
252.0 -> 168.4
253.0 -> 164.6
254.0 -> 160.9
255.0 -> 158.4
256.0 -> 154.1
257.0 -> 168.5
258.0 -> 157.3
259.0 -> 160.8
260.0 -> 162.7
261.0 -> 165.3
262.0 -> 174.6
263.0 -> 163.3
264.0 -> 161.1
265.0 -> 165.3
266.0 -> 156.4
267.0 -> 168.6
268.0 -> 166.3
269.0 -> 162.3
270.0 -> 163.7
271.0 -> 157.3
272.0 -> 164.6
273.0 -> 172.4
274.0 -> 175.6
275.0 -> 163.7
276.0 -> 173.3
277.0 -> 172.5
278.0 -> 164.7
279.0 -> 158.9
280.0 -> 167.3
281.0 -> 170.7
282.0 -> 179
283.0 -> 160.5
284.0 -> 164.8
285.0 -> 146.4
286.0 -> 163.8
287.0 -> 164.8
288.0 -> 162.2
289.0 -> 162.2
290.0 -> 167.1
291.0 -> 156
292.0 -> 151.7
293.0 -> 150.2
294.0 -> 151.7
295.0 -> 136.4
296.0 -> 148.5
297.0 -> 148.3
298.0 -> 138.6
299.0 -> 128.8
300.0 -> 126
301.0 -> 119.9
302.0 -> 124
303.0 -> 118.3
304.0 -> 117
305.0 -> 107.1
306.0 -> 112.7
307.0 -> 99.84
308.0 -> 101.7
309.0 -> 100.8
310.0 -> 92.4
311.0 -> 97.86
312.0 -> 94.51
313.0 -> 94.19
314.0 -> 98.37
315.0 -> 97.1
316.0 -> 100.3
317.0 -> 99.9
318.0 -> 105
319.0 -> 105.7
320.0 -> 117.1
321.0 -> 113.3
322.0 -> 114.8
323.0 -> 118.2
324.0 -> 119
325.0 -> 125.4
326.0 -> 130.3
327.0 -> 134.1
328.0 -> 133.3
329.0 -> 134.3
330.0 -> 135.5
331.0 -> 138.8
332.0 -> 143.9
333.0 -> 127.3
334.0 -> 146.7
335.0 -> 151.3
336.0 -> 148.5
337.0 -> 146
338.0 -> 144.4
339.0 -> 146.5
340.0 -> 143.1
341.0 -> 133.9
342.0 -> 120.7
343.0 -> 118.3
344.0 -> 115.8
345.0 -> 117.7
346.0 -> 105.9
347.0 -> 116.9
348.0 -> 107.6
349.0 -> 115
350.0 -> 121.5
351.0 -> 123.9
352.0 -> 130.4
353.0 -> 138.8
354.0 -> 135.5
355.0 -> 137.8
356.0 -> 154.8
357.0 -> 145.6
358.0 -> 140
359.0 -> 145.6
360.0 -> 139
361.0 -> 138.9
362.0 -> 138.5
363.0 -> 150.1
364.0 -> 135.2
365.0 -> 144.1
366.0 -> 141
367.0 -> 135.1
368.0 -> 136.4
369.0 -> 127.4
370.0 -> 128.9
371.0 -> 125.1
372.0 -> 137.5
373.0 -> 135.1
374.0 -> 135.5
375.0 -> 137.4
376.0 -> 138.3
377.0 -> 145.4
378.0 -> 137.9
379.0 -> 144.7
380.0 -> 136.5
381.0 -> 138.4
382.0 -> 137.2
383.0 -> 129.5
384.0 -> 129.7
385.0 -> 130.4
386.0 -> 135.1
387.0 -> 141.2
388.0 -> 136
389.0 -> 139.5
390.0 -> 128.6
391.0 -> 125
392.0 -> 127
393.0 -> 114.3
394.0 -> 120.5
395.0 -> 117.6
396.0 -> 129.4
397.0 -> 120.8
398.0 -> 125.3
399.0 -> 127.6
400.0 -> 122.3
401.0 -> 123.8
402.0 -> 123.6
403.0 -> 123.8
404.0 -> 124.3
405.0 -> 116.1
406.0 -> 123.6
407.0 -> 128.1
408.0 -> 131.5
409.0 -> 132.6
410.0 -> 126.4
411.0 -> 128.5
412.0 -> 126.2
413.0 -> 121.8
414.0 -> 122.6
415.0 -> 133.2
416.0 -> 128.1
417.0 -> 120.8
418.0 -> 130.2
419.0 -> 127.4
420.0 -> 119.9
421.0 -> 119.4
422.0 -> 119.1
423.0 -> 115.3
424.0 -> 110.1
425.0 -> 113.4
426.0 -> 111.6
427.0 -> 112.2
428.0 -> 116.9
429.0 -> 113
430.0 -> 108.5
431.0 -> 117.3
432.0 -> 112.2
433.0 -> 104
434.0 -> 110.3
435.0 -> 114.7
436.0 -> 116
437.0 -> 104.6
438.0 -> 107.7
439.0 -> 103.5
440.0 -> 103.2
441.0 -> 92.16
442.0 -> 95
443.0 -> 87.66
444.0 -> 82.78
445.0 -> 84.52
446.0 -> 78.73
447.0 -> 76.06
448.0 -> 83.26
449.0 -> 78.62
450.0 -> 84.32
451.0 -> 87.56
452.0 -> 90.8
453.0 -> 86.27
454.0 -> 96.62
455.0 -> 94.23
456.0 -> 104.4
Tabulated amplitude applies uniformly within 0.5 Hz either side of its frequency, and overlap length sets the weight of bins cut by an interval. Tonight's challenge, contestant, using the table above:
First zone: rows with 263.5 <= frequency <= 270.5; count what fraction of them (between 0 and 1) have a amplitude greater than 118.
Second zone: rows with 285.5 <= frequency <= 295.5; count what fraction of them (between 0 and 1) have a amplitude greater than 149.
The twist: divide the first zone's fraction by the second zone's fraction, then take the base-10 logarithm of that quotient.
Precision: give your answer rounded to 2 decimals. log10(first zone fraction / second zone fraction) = 0.05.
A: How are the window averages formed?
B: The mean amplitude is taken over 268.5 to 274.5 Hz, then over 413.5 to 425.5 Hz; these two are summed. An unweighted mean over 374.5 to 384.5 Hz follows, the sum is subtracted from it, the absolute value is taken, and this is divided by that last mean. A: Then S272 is 1.1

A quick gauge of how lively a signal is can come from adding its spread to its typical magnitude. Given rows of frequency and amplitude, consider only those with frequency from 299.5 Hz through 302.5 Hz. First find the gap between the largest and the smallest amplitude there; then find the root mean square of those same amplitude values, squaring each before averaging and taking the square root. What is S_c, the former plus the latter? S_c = 129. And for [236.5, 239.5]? 185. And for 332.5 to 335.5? 166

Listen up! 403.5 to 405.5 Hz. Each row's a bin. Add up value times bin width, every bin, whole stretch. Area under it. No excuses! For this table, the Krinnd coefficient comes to 240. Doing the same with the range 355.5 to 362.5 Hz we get 1002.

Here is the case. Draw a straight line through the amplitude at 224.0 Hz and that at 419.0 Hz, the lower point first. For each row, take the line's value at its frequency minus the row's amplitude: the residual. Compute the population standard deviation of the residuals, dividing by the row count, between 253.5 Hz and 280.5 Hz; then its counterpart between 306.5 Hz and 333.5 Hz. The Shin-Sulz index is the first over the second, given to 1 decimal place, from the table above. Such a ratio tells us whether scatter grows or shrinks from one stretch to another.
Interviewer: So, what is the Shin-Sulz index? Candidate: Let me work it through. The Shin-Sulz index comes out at 0.4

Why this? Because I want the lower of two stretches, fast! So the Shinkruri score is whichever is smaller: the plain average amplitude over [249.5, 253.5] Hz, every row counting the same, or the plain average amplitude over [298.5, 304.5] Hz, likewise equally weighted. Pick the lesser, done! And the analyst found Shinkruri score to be 122.3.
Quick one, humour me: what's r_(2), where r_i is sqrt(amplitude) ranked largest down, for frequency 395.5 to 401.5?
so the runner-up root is 11.30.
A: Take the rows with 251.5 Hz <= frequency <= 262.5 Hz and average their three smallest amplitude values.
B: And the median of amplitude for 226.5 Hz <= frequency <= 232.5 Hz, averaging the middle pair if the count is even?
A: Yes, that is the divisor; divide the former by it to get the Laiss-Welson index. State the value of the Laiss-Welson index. 1.0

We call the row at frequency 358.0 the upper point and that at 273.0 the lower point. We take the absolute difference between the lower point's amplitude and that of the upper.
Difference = 32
